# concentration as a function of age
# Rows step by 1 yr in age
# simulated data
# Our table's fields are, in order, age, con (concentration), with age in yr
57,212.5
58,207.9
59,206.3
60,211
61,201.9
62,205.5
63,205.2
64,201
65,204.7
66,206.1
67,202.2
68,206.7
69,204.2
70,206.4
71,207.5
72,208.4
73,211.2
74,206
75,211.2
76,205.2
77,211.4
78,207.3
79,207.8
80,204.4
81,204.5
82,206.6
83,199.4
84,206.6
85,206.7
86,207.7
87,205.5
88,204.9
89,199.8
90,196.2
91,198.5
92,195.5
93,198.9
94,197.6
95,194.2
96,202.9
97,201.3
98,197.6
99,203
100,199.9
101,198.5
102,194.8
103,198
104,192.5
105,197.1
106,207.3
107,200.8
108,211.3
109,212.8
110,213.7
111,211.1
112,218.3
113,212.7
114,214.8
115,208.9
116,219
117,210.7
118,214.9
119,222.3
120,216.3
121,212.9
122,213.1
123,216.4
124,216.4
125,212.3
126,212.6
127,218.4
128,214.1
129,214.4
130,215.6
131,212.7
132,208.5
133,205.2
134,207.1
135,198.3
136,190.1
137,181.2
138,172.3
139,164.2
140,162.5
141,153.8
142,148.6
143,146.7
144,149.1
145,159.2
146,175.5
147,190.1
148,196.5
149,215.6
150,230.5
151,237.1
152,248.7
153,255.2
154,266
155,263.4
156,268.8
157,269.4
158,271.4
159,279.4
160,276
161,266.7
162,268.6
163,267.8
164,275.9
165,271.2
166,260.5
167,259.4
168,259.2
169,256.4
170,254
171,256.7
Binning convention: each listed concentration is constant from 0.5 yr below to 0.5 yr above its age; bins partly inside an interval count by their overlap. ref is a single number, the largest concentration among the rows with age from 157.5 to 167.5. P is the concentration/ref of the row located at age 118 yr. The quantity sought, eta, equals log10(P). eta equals -0.114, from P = 0.769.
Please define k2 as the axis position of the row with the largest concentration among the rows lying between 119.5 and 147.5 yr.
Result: 127 yr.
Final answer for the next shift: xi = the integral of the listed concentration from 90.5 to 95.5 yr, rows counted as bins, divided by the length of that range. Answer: 197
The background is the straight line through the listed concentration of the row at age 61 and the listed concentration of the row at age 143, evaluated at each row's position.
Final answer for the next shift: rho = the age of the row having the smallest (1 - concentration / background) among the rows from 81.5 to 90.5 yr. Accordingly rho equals 86 yr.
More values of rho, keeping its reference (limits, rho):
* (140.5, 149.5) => 149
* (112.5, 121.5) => 119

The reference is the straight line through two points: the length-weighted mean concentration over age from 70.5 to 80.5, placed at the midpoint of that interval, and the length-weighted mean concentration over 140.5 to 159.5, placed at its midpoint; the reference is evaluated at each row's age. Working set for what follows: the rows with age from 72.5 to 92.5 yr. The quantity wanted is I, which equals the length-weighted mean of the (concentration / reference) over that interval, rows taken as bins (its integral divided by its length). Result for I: 0.98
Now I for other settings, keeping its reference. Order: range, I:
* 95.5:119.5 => 0.98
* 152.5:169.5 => 1.22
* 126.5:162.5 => 0.99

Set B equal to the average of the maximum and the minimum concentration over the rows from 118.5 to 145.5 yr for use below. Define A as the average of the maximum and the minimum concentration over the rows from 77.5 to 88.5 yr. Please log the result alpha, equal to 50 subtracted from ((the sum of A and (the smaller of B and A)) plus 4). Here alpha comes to 342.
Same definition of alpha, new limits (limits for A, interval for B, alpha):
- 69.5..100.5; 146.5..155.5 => 360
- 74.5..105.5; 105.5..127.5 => 358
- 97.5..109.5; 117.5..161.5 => 359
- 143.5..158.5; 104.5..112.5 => 372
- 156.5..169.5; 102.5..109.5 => 425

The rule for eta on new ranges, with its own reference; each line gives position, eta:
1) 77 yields -0.121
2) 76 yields -0.134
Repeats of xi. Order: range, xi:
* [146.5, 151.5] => 214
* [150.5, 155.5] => 254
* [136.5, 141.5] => 167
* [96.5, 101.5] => 200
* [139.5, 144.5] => 152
